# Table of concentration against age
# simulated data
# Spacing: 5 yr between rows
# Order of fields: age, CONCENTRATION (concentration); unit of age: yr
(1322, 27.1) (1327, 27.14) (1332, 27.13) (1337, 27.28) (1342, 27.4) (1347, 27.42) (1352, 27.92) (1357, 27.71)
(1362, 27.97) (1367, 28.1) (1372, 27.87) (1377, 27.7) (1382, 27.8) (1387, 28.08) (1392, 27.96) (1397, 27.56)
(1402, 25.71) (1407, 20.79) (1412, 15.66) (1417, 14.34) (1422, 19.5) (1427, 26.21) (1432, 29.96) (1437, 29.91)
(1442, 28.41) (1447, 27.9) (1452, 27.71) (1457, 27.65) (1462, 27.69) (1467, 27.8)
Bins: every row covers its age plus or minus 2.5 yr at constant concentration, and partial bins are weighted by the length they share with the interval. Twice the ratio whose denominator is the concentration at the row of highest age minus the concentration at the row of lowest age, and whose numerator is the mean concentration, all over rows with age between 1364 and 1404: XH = -23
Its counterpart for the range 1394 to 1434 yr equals 19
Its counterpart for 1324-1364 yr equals 66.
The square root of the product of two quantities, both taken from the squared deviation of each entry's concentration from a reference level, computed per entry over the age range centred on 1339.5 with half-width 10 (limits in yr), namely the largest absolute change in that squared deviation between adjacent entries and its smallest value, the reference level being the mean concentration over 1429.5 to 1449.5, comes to 1.2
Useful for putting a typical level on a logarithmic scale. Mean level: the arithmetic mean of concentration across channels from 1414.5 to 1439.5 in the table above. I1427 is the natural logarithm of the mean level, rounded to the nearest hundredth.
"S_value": 3.18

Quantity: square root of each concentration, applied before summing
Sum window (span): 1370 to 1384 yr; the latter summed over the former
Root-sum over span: 15.8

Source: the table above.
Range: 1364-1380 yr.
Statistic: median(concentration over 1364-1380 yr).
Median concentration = 27.9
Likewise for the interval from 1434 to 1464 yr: 27.8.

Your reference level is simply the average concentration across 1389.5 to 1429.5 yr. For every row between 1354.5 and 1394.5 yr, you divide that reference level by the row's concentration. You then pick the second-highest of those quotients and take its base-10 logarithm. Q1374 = -0.096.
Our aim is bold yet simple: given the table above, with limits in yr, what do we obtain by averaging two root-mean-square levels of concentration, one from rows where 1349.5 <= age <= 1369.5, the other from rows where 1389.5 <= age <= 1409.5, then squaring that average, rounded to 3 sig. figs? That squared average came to 718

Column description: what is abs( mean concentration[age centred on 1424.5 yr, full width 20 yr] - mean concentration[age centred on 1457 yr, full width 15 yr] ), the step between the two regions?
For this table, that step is 5.2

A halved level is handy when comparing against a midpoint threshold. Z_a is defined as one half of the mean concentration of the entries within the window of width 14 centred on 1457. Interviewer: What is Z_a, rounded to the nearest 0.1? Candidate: 13.8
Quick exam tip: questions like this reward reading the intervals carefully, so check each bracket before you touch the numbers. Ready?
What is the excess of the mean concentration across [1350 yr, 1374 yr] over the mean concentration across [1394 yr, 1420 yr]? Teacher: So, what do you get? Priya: 7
